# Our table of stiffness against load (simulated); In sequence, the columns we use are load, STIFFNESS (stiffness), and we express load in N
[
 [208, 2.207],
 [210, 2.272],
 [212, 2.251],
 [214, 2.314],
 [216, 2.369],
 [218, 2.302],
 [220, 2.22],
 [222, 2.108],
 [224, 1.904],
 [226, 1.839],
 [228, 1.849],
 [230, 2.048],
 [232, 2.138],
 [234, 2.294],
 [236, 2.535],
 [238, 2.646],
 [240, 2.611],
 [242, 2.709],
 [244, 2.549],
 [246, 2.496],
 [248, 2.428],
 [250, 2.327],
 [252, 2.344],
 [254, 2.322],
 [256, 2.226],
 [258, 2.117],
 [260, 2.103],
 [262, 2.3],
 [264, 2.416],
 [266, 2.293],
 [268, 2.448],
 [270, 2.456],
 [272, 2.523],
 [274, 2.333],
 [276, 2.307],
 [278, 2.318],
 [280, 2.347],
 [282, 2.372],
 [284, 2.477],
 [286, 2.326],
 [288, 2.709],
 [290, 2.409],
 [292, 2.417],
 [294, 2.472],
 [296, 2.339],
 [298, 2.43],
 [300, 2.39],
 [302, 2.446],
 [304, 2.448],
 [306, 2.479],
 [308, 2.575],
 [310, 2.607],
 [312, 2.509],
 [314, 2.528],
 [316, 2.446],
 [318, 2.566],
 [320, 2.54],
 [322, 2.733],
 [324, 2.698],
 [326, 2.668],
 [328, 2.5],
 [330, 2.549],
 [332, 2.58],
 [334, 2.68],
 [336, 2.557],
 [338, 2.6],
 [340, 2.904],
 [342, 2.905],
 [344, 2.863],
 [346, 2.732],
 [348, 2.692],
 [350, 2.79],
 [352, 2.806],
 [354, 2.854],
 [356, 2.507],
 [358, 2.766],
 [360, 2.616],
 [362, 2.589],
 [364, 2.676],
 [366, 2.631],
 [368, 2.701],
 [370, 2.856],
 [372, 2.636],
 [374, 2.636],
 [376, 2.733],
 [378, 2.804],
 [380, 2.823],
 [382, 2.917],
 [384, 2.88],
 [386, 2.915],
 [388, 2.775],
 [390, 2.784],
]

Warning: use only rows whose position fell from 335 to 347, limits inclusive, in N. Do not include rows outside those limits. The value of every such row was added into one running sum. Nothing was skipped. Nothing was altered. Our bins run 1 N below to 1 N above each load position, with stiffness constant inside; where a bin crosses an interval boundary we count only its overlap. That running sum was 16.6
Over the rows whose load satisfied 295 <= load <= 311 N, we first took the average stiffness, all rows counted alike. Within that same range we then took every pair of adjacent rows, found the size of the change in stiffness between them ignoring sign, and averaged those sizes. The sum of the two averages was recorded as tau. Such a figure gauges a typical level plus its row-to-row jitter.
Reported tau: 2.51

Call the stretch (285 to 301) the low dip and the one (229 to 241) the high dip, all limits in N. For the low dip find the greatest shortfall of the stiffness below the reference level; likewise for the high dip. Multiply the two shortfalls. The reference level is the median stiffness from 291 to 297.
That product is 0.034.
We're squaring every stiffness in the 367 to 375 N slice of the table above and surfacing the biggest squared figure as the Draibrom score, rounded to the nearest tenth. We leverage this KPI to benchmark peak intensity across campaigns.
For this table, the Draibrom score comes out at 8.2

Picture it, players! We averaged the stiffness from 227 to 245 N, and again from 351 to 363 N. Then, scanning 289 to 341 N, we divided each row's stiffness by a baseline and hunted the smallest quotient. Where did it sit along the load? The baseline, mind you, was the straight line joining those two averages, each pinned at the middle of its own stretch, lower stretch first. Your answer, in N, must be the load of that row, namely 296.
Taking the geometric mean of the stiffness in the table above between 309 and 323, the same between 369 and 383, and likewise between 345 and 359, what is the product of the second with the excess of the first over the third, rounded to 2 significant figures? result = -0.48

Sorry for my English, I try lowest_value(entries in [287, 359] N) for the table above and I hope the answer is 2.339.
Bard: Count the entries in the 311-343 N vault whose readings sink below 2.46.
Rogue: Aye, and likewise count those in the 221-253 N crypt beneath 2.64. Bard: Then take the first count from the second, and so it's 13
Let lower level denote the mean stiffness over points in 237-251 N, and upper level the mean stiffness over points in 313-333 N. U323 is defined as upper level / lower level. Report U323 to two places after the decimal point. 1.02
